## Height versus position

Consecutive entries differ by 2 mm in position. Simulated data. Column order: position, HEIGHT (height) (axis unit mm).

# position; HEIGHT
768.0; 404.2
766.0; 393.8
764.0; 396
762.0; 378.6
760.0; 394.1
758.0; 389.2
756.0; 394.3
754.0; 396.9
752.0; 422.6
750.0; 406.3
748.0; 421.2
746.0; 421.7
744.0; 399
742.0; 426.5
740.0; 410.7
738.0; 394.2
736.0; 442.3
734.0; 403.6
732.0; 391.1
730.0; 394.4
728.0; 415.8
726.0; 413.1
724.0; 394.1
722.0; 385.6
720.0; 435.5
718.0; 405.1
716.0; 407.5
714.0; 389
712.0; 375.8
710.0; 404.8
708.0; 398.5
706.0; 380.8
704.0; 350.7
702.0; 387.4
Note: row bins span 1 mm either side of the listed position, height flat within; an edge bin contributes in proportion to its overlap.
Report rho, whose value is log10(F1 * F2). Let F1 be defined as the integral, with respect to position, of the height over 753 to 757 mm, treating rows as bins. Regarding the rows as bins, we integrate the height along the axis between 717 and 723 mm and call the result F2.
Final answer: 6.59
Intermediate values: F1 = 1582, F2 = 2452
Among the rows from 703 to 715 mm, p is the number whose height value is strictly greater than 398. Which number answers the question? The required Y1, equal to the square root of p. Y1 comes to 1.4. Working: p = 2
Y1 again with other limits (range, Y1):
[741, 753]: 2.4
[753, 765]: 0.0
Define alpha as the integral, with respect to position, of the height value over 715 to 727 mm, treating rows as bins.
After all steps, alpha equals 4882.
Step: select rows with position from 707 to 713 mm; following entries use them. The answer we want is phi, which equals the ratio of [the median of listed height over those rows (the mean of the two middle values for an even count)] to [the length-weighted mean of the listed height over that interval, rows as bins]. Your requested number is 1.01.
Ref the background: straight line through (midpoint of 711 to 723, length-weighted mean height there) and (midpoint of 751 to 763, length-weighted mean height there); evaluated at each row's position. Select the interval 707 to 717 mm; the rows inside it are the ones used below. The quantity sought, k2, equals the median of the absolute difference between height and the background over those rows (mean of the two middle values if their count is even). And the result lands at 8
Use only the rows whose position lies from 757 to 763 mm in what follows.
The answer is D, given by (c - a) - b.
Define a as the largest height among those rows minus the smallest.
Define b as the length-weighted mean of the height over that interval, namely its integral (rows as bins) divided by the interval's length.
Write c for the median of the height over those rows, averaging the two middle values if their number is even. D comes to -14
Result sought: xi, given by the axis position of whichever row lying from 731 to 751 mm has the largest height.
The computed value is 736.0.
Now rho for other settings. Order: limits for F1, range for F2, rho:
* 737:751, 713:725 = 7.44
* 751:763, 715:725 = 7.28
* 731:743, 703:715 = 7.36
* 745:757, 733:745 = 7.39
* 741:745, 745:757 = 6.91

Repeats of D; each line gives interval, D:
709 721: -58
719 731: -53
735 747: -48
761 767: -13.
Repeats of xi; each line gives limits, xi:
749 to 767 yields 752.0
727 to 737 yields 736.0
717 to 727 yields 720.0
